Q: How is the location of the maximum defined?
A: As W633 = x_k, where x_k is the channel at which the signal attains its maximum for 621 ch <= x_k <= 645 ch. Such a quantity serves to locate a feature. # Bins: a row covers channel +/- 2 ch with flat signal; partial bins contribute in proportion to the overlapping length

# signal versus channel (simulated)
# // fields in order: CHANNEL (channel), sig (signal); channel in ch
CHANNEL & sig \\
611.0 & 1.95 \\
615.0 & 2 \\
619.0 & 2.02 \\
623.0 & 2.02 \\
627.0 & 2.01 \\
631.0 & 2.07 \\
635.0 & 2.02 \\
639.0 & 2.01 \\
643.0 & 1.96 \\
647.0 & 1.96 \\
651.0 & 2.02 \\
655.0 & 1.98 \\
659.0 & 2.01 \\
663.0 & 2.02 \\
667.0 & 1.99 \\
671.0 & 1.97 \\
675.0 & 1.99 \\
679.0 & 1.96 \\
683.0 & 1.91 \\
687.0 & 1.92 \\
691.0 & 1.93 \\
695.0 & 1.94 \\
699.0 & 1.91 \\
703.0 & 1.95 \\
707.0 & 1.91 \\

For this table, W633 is 631.0 ch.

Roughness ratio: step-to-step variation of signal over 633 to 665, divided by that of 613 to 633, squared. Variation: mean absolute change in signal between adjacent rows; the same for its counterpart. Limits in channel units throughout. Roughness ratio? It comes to 1.6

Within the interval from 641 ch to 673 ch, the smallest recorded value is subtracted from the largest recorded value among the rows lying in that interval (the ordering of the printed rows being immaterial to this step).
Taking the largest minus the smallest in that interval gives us 0.060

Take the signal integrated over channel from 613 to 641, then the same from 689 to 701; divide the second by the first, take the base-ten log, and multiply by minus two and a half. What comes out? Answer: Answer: 1.0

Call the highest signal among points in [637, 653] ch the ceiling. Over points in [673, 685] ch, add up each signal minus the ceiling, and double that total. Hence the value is -0.40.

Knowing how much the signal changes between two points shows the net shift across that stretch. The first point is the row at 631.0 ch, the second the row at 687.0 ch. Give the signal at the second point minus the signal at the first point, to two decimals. -0.15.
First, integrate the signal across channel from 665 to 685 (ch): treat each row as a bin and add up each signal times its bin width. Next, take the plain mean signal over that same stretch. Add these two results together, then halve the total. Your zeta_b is 20.62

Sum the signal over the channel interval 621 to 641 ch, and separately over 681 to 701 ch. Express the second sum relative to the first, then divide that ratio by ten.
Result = 0.0949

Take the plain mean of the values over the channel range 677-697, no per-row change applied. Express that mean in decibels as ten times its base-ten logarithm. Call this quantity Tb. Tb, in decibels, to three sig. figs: 2.86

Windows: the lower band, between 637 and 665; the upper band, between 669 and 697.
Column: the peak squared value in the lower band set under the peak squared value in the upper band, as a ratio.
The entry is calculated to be 0.97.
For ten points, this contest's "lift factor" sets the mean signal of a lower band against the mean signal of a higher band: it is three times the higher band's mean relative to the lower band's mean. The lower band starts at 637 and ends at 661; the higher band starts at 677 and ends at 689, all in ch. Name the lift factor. 2.91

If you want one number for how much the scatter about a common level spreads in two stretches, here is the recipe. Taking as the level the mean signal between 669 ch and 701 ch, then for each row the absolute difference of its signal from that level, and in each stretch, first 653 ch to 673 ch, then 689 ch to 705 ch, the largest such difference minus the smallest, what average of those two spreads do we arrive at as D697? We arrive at 0.040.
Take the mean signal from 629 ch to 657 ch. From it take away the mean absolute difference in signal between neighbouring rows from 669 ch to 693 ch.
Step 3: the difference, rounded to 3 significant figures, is 1.98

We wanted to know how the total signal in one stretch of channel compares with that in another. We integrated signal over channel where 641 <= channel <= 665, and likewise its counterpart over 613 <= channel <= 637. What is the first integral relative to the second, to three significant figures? 0.984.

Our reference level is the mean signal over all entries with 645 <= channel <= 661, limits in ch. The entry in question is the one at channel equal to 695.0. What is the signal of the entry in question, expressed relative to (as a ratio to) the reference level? 0.97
